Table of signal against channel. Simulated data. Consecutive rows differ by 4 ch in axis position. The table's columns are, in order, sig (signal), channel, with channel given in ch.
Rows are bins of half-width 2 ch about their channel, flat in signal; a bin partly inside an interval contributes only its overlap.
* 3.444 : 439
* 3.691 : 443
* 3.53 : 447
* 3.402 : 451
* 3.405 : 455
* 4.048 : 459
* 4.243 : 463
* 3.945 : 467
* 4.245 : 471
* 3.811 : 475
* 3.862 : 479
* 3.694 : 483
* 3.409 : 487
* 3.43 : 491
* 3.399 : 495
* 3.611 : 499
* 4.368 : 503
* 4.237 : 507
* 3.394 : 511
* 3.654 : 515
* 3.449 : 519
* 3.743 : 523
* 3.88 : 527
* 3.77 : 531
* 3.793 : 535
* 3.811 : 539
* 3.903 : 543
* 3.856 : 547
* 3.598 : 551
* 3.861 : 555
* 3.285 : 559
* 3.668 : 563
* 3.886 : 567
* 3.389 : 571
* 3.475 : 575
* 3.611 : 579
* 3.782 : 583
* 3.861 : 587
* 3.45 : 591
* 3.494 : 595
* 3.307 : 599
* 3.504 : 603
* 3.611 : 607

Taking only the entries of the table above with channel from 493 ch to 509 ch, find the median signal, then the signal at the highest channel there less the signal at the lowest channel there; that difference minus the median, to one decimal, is -3.1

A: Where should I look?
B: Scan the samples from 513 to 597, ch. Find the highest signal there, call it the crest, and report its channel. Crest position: 543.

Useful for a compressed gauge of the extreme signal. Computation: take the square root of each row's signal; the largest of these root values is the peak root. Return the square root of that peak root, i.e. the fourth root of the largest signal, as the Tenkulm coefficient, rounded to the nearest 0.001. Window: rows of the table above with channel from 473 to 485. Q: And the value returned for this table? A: 1.402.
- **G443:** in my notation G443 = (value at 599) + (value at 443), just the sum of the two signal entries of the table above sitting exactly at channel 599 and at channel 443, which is 7.00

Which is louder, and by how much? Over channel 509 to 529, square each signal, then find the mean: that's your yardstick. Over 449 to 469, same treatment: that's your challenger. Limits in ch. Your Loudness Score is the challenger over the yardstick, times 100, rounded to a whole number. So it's 111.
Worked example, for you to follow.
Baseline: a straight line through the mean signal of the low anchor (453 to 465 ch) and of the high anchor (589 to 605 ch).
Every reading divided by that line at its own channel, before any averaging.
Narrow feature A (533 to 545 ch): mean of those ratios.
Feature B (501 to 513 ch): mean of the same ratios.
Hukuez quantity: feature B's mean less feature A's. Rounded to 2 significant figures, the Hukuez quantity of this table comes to 0.013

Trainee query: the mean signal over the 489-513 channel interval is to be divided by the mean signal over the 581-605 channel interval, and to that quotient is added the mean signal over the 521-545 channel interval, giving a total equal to 4.87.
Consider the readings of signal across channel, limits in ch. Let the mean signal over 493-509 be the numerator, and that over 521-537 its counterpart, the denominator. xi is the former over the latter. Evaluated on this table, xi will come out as 1.03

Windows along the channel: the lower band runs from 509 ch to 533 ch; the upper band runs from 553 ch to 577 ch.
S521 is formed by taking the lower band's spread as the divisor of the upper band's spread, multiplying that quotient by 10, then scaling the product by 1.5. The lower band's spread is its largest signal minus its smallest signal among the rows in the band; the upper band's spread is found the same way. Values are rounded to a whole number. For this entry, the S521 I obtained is 19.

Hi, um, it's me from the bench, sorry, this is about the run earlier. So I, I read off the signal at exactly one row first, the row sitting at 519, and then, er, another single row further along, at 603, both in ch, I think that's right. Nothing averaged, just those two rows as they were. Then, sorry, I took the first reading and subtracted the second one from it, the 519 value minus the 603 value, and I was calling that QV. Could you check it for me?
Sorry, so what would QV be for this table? -0.1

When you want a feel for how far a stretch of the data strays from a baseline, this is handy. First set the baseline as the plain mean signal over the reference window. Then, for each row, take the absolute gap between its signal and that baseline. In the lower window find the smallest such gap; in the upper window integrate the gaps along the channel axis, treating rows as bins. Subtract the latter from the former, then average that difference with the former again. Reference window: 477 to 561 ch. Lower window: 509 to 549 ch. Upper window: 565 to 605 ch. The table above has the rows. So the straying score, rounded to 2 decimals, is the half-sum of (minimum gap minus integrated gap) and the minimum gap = -4.29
